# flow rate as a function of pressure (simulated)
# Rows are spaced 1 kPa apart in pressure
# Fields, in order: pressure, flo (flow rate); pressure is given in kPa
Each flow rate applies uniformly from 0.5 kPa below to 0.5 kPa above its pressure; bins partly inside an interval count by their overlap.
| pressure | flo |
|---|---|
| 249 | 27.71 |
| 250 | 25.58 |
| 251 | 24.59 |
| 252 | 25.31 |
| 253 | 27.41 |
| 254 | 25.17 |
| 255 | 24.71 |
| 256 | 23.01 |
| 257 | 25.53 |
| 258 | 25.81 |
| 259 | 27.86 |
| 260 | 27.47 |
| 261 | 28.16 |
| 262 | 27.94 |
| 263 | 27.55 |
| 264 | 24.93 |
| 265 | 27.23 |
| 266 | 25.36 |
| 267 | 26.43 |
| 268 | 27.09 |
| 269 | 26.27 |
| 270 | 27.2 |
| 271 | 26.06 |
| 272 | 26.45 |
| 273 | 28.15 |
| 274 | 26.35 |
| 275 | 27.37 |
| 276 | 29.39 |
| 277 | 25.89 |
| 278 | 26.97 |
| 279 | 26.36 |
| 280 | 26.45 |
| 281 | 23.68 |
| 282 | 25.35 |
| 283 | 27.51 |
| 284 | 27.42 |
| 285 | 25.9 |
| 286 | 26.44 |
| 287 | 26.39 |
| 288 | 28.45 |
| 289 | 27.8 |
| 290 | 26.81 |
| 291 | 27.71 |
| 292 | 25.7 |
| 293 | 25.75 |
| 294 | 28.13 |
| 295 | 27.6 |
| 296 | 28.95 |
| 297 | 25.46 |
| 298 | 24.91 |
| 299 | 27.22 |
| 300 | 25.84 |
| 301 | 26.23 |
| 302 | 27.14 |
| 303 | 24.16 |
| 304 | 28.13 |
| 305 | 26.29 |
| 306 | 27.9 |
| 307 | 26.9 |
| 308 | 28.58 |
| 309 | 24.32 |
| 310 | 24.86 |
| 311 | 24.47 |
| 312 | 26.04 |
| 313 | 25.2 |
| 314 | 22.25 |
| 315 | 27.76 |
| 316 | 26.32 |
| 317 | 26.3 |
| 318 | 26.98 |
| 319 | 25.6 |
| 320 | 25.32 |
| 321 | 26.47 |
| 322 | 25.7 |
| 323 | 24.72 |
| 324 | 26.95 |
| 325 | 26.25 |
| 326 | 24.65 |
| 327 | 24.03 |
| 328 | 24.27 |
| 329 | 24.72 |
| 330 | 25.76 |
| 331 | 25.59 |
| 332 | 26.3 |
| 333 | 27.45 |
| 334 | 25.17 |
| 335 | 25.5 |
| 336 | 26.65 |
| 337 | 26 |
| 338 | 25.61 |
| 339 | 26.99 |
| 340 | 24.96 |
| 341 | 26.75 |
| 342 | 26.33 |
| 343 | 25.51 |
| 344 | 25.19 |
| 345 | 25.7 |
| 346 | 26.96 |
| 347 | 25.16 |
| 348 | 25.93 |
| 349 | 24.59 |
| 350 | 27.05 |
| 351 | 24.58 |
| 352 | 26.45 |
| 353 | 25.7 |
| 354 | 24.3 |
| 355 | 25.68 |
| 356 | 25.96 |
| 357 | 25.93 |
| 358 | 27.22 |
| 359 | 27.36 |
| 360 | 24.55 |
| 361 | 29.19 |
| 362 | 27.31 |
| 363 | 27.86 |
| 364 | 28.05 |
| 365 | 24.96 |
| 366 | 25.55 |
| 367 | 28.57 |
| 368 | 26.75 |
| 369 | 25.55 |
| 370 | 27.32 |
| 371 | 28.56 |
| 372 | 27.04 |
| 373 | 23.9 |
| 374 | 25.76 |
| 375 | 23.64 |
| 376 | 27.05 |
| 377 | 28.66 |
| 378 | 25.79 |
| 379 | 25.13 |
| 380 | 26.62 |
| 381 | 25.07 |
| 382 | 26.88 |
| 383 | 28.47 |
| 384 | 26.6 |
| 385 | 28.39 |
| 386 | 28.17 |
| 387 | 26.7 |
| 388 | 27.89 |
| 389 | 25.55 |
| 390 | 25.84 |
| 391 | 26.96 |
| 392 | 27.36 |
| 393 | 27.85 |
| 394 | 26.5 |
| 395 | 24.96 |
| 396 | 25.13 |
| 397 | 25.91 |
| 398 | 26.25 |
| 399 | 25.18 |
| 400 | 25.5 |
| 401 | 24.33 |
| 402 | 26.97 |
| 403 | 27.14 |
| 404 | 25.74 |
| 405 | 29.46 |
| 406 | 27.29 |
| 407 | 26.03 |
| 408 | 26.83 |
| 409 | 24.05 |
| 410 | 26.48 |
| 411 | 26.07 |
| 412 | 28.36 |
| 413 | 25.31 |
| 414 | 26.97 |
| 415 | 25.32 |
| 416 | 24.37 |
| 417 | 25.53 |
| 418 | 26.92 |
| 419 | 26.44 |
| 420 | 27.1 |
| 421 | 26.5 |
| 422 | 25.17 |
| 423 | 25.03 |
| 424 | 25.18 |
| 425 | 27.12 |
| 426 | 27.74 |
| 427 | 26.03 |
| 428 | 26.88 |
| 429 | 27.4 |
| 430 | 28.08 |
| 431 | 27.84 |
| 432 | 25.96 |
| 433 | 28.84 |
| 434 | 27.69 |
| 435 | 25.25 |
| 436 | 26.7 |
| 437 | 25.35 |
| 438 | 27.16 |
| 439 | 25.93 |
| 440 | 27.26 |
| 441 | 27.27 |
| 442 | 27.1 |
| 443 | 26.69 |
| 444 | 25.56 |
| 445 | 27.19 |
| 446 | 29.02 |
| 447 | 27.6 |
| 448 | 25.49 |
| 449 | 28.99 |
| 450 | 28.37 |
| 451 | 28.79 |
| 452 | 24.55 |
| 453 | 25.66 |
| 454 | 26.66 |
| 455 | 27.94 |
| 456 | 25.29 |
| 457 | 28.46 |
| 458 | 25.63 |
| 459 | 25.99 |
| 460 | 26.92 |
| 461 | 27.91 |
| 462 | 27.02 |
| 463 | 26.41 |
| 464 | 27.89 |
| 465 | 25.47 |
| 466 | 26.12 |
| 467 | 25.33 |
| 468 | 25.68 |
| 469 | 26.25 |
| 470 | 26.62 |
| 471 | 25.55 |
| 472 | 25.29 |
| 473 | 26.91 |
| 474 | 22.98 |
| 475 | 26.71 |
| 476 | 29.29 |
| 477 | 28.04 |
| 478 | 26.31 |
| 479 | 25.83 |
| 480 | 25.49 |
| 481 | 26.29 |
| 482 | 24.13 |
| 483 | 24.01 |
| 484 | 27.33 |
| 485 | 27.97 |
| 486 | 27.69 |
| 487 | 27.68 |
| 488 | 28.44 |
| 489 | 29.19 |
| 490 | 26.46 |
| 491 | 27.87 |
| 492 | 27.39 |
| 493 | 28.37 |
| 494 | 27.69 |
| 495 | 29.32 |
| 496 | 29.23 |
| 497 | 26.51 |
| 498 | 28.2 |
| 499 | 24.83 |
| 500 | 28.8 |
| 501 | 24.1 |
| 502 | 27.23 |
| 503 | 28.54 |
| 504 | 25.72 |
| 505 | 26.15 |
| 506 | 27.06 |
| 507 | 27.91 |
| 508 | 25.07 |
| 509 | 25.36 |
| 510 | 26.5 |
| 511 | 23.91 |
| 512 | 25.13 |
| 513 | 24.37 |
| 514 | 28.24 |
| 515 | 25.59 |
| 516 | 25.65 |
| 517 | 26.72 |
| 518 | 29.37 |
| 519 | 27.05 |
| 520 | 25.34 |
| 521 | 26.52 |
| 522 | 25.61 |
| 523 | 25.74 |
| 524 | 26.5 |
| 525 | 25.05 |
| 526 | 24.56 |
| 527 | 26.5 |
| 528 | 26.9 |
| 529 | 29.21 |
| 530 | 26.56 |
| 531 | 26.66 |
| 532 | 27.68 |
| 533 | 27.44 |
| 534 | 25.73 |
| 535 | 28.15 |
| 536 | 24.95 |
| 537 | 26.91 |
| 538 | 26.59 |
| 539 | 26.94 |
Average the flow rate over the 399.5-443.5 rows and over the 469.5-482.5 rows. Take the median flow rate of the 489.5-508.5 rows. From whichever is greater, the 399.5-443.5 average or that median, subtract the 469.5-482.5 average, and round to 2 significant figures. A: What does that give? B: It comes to 1.3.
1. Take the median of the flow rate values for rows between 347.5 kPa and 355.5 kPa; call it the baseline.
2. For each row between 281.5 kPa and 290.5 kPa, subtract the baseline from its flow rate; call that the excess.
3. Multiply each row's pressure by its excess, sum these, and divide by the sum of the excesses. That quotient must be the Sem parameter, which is 286.9 kPa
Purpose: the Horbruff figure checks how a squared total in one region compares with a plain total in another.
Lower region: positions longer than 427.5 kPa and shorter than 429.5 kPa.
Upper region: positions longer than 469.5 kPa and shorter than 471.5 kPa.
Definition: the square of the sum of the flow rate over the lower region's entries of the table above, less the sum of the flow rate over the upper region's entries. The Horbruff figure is 2894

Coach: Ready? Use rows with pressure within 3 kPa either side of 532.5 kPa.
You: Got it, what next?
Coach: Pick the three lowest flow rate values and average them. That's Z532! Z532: 26.3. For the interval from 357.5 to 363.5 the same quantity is 26.4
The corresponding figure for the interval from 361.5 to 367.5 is 25.9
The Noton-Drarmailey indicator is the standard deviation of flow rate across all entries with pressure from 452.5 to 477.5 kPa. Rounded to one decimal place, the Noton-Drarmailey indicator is 1.3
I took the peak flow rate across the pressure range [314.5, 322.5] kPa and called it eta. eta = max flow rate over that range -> 27.76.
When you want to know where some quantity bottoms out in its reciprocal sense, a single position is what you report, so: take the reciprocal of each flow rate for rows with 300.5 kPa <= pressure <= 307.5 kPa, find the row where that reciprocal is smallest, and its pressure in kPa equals 304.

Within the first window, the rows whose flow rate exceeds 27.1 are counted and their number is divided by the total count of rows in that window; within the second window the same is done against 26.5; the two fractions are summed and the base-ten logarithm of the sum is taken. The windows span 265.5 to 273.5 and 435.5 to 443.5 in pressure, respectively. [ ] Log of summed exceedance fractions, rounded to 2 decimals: 0.00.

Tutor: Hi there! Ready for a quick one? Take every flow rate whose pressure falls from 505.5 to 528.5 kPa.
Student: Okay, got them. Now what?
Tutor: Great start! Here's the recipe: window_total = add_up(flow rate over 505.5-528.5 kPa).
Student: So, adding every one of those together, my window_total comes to 601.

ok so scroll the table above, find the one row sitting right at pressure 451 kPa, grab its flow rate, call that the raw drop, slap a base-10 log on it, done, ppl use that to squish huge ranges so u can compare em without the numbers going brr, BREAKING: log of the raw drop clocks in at 1.46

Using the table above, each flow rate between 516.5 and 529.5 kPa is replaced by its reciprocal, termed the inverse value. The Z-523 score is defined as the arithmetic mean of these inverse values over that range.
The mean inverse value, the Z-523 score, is 0.0378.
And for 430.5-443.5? 0.0373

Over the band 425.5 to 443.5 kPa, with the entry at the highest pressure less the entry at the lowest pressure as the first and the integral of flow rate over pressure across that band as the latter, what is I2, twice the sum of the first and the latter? 968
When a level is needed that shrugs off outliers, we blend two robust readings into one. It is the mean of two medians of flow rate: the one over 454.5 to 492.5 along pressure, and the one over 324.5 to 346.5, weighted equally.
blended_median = 26.10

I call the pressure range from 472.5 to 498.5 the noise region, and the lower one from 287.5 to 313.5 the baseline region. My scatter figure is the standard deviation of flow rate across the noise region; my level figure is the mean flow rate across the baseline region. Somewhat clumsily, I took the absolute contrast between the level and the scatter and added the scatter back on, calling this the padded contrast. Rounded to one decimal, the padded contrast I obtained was 26.6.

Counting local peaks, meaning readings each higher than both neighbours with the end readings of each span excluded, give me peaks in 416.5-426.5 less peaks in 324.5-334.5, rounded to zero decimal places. 0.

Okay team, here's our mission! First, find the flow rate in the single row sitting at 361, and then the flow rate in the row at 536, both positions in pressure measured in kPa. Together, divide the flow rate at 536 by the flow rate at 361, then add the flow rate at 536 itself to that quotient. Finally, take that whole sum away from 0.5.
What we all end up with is -25.3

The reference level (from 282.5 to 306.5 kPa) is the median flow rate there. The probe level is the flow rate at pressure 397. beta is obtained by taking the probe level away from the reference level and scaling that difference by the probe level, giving 0.04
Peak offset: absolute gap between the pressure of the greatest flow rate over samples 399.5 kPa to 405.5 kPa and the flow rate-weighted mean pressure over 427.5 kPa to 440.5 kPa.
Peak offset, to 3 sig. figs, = 28.9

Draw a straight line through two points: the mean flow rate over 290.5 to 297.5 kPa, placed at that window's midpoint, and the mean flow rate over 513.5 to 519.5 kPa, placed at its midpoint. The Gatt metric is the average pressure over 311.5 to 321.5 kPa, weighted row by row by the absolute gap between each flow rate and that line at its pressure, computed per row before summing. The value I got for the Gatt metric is 315.6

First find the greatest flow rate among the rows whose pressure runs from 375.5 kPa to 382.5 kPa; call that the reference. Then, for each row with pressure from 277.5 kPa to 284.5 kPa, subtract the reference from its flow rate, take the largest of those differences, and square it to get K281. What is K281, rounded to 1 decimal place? 1.3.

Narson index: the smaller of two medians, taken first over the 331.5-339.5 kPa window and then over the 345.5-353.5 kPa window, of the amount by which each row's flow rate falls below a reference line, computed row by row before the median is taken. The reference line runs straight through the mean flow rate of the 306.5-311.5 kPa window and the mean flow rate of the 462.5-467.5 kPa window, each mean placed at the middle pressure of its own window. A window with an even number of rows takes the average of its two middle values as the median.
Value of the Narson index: -0.26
